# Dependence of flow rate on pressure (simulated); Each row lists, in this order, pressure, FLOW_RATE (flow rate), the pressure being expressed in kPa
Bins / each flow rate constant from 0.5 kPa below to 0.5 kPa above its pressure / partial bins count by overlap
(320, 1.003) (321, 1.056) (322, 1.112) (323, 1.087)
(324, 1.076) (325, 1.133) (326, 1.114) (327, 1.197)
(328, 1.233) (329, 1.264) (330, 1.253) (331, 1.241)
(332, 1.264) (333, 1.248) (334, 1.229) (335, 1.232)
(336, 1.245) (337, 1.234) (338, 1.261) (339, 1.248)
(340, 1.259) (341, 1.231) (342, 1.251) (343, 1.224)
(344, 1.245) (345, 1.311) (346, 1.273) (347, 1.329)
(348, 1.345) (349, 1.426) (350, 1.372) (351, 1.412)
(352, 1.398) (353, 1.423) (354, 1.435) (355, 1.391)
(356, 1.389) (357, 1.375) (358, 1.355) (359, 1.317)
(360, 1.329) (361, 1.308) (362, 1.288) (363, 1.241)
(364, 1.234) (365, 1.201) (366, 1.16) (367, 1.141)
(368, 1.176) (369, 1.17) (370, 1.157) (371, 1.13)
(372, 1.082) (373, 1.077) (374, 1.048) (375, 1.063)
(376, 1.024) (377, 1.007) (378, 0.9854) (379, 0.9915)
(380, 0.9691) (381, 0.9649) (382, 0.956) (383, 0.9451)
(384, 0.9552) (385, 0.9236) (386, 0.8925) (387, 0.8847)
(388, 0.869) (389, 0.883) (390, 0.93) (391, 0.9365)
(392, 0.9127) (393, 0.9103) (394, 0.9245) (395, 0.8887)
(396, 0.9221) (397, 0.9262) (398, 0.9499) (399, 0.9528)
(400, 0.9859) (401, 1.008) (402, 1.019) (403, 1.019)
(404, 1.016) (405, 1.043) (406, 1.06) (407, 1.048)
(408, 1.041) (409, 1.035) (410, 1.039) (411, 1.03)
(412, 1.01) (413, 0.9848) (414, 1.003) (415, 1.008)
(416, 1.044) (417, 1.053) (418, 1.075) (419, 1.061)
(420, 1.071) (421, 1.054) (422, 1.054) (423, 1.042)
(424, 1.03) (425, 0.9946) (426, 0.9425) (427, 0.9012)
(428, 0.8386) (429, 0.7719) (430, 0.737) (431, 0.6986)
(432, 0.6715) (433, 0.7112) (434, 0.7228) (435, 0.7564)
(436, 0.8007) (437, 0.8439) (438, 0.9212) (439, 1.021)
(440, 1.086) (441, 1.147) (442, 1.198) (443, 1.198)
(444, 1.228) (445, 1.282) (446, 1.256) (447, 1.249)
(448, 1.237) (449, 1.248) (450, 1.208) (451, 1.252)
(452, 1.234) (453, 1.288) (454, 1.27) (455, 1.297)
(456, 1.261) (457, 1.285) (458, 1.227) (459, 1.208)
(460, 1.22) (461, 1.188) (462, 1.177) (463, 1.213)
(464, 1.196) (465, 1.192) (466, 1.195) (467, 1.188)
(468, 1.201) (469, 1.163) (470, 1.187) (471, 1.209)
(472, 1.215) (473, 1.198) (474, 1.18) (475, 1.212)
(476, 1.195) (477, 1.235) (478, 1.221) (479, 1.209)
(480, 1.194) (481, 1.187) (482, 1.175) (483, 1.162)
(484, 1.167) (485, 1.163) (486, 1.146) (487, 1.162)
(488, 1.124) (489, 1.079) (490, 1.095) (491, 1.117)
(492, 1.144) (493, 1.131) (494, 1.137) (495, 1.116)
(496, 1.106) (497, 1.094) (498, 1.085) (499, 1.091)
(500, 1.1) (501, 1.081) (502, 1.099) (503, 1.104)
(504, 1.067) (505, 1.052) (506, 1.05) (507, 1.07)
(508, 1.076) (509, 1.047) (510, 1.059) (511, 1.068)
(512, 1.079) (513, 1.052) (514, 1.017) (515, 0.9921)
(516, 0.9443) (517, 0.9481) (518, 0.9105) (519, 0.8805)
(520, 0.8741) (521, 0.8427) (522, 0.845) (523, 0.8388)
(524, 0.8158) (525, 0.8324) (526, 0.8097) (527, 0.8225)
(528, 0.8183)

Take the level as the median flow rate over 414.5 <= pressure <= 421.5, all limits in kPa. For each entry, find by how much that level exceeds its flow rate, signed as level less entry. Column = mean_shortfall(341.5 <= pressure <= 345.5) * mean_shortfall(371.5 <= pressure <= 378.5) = -0.003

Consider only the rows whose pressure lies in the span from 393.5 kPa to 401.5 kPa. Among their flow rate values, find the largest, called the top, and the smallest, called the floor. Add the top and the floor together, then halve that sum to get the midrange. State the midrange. 0.95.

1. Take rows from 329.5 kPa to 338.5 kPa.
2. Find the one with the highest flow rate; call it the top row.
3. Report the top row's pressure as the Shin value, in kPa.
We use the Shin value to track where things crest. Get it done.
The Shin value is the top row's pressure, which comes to 332 kPa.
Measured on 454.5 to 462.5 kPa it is 455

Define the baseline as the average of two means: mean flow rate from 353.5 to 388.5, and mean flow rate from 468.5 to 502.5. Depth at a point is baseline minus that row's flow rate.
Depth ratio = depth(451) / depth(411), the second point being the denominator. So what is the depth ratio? -1.03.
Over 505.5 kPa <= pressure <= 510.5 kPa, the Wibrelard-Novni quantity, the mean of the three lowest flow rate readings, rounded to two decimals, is 1.05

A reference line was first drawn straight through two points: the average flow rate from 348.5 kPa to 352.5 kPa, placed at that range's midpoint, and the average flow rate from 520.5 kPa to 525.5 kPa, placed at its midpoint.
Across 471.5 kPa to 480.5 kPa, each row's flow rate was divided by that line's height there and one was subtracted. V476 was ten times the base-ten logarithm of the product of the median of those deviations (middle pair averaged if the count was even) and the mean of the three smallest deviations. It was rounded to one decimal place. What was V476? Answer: -13.6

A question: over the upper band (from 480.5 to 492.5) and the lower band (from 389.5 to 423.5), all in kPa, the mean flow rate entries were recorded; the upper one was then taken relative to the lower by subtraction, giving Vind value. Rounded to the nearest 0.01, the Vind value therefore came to 0.14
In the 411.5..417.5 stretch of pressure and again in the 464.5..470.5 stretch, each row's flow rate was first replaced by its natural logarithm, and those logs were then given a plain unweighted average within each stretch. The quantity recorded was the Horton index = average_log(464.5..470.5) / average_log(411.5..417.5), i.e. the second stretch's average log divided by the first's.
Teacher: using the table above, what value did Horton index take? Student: 10.3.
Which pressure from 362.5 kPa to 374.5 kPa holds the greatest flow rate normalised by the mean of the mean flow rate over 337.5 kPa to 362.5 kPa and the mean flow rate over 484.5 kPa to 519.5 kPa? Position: 363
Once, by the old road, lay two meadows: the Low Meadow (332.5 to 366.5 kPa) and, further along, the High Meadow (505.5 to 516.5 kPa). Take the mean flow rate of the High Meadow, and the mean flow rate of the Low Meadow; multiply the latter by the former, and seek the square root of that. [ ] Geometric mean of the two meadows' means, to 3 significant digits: 1.16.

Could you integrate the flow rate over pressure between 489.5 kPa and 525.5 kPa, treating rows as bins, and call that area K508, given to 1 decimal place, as 36.9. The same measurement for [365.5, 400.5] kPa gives 34.7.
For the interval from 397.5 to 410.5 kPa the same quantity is 13.2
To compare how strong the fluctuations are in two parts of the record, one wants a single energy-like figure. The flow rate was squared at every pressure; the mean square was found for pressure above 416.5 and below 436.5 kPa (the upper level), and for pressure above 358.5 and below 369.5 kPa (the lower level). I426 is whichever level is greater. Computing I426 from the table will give 1.5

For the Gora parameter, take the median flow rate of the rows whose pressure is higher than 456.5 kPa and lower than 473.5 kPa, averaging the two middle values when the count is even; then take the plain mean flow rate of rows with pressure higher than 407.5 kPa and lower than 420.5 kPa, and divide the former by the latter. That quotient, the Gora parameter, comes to 1.16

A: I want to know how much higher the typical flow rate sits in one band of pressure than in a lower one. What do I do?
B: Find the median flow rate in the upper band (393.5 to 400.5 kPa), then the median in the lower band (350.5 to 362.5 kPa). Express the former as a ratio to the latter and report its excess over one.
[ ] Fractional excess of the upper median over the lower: -0.33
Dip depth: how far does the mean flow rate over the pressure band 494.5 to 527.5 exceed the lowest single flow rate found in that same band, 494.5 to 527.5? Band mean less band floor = 0.19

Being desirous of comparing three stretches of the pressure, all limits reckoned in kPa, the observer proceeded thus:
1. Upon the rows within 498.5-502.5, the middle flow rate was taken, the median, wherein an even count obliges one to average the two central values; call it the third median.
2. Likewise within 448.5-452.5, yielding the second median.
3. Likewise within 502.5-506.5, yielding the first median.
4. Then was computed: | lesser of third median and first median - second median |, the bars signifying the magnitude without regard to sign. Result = 0.18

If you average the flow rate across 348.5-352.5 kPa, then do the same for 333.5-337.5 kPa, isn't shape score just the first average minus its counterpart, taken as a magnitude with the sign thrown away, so 0.17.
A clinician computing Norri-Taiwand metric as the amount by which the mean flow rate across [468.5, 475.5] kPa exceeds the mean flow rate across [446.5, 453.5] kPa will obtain -0.05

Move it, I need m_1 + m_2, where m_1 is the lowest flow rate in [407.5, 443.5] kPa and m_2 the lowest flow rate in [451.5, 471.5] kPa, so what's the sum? 1.83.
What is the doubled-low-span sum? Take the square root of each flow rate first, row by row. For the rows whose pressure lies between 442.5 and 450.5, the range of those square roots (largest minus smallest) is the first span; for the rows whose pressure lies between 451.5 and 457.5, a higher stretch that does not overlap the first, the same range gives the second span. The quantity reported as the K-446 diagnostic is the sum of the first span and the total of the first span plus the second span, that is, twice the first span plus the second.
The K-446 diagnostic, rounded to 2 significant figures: 0.10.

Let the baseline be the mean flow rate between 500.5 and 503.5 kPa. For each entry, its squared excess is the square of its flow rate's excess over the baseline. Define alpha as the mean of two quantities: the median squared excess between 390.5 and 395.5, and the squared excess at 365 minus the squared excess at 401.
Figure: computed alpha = 0.02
